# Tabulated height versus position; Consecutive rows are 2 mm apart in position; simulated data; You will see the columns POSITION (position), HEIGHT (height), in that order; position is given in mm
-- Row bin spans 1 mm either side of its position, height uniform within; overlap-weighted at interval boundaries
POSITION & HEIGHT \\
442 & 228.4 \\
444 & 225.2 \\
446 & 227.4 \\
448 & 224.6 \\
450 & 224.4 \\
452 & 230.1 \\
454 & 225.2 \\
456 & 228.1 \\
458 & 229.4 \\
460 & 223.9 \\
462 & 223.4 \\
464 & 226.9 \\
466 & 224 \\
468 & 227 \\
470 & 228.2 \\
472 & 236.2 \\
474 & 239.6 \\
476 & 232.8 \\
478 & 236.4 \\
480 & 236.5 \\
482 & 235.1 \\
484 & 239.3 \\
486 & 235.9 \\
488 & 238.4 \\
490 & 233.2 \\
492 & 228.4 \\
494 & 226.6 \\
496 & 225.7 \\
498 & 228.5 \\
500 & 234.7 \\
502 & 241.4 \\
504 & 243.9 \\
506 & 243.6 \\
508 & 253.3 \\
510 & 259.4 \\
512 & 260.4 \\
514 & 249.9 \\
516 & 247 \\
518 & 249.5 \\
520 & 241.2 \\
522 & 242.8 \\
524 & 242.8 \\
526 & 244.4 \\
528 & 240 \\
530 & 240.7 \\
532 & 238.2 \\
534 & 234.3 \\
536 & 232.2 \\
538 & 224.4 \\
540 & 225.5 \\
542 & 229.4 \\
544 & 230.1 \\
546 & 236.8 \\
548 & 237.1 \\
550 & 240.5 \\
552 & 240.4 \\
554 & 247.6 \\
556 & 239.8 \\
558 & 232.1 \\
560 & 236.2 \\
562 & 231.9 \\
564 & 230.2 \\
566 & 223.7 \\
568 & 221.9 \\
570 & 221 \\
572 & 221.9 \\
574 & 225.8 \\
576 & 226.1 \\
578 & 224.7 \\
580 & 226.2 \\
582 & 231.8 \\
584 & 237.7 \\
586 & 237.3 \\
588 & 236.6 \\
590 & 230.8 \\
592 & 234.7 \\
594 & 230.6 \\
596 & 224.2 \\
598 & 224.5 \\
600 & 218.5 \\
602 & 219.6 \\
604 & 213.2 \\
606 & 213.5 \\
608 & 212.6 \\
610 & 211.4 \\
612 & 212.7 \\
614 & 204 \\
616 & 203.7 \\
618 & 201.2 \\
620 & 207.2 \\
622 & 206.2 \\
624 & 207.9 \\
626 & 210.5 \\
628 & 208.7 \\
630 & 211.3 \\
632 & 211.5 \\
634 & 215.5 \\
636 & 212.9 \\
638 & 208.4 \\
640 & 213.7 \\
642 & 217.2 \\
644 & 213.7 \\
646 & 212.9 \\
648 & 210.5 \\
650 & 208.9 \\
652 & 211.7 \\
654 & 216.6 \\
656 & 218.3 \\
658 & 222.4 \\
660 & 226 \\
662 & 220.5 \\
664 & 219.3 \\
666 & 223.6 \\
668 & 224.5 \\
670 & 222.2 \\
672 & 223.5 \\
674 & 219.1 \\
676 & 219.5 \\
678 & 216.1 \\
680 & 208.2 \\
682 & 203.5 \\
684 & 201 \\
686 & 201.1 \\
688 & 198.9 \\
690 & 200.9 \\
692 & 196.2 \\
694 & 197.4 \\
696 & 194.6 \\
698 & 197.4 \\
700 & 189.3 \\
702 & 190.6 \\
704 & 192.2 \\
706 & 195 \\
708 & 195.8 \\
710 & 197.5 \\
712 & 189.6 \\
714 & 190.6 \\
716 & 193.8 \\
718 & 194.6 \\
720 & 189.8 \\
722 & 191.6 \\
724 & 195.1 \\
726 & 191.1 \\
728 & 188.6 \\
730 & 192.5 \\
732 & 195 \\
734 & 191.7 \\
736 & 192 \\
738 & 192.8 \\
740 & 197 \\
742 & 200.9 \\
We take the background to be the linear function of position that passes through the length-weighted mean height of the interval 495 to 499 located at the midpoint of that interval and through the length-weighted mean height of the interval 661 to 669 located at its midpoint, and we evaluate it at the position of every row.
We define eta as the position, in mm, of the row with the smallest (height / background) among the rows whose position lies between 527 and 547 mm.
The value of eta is 538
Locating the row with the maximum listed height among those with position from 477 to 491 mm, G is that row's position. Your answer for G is 484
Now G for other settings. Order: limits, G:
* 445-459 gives 452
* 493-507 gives 504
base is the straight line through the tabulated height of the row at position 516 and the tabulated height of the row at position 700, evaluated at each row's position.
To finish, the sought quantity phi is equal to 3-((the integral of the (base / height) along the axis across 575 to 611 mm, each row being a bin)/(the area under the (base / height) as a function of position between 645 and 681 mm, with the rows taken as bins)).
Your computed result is 1.93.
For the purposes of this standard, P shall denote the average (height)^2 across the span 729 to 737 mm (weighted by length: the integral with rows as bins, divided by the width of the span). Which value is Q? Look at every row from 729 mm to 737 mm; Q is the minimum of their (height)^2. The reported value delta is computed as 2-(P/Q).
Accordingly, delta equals 0.9884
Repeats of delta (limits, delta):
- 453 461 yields 0.9752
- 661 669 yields 0.9754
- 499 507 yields 0.9462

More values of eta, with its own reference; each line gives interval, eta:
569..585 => 570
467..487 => 468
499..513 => 500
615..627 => 618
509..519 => 516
